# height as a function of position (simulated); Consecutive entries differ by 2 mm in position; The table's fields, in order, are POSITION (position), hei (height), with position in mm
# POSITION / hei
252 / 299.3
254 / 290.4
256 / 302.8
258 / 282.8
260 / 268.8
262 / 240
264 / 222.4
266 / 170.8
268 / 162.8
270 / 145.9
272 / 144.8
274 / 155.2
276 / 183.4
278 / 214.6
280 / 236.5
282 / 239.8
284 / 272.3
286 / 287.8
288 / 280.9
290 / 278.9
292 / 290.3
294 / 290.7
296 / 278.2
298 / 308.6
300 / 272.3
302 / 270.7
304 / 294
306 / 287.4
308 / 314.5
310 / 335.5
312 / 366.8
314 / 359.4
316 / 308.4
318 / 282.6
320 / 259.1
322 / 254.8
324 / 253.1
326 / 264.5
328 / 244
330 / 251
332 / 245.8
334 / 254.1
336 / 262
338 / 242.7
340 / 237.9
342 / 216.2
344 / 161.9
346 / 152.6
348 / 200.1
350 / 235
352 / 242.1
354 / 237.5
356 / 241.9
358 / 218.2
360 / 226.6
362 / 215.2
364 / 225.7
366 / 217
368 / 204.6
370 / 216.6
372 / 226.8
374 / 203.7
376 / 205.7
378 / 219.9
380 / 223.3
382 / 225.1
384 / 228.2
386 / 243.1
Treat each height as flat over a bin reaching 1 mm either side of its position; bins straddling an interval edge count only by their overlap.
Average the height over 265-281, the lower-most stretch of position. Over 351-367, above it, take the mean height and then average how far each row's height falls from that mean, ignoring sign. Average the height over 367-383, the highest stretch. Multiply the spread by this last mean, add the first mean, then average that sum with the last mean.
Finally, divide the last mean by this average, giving 0.18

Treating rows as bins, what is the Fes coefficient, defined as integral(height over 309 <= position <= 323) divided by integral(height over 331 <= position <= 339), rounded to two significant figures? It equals 2.2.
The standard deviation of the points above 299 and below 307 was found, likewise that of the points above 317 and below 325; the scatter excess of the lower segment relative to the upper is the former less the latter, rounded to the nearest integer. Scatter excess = -2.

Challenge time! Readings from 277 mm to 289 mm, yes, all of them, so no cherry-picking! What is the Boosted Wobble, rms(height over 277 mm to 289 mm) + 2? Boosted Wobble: 259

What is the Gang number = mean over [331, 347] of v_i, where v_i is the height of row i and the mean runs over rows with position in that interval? 222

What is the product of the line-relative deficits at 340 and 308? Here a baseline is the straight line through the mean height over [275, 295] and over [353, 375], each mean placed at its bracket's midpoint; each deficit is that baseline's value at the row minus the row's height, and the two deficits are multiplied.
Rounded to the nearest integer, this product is 380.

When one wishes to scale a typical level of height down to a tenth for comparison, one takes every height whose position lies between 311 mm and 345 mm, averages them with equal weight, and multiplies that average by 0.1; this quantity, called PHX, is 26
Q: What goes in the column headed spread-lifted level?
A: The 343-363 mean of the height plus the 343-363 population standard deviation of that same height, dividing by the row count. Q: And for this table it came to 244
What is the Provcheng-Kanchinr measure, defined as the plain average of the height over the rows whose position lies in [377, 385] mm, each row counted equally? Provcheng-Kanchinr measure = 224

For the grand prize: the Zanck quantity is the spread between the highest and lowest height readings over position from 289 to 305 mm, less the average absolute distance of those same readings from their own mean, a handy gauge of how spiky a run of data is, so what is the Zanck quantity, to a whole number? 27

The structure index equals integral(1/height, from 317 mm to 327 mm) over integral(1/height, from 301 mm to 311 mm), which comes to 1.1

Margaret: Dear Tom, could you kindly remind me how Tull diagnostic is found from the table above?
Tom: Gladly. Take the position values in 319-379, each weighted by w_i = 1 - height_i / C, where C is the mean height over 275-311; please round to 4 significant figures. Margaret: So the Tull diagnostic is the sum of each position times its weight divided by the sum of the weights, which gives 354.1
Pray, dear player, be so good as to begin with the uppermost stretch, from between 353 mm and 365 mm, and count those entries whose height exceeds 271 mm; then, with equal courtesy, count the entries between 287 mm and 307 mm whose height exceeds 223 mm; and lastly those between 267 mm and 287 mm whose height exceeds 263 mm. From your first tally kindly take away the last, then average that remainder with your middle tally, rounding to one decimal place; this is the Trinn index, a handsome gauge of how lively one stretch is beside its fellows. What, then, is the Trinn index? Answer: 4.0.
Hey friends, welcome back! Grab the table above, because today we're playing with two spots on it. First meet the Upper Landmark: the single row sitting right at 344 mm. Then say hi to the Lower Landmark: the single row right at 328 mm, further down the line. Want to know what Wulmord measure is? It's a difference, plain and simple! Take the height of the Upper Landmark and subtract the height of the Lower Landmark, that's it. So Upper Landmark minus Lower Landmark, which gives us -82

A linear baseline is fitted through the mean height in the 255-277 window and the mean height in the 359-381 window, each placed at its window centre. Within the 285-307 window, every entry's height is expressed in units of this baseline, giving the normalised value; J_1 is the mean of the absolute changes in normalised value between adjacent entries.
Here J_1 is 0.063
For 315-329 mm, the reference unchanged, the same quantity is 0.069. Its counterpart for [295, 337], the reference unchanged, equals 0.083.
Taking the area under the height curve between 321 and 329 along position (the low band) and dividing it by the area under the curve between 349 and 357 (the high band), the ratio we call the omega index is 1.1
